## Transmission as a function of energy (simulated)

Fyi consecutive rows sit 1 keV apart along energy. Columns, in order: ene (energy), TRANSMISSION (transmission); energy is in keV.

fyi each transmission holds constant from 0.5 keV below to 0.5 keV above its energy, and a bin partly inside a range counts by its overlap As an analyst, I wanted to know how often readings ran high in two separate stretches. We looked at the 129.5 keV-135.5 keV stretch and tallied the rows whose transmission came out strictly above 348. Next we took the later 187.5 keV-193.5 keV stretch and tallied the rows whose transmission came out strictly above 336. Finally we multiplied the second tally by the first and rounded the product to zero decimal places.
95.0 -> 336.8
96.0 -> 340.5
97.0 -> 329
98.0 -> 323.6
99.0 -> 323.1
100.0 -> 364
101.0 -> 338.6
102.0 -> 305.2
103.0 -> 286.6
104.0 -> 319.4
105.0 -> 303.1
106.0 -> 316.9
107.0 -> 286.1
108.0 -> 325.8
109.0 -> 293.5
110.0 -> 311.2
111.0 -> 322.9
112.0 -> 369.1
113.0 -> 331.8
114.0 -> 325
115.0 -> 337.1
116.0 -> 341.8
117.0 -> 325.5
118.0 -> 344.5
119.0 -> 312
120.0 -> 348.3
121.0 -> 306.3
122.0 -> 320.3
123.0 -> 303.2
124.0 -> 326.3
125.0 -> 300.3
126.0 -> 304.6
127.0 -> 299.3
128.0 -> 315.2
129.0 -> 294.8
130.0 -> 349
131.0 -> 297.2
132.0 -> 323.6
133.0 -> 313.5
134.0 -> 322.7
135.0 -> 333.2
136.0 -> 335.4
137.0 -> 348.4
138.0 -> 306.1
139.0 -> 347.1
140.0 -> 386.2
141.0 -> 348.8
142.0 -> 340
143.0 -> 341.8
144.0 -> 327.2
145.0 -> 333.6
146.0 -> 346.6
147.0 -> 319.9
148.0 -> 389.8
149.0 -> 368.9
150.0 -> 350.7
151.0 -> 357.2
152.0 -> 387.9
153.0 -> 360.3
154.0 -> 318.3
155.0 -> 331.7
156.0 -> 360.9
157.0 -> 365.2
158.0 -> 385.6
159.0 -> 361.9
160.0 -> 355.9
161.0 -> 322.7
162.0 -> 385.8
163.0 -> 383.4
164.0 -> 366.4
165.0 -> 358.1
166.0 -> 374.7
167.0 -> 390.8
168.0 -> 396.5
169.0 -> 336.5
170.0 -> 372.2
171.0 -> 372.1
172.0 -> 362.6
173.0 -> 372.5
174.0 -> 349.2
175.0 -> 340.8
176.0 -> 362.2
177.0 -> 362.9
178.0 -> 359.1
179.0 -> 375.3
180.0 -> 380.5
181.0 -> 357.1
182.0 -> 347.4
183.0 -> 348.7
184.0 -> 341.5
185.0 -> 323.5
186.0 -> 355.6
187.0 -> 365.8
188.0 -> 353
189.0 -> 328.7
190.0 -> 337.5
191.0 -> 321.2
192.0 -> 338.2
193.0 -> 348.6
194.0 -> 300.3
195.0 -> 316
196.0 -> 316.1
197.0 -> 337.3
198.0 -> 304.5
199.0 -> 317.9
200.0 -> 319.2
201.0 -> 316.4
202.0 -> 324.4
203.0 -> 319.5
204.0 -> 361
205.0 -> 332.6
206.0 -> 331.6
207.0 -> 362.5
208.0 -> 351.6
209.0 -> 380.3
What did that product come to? 4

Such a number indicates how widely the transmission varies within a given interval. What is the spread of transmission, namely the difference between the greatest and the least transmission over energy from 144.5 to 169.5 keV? 78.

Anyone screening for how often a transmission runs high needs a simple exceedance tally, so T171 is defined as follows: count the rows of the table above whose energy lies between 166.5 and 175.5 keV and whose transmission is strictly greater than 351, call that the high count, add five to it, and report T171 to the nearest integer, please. 11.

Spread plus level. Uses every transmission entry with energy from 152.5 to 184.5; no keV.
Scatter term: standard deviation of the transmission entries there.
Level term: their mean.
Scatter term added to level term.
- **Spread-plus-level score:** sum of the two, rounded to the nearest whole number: 380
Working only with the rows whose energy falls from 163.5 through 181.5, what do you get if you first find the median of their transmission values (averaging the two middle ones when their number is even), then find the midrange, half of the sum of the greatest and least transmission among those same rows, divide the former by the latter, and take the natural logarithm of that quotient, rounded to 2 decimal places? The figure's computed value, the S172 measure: -0.01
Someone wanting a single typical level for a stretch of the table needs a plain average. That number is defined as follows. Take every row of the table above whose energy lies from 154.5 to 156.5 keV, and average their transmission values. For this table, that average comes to 346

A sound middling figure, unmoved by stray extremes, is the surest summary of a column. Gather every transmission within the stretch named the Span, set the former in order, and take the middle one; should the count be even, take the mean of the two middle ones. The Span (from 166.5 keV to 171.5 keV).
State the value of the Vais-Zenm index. 372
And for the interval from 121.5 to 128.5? 305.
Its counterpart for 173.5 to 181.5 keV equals 361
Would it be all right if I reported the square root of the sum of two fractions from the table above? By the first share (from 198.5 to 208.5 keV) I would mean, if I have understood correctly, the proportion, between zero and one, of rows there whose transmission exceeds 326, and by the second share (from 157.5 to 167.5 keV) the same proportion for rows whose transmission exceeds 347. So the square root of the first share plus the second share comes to 1.18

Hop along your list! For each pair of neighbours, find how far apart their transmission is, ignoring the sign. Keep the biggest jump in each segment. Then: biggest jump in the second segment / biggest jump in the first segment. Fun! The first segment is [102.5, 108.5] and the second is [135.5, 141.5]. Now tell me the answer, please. 1.1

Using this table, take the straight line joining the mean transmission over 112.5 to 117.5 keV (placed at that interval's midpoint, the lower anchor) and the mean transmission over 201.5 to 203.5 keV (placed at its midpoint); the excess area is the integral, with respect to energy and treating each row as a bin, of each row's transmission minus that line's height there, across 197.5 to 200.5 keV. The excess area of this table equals -25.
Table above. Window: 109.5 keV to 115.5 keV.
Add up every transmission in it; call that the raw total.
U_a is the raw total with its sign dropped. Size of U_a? 1997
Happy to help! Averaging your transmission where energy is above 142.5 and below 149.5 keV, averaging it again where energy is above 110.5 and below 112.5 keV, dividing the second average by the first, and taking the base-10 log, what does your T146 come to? -0.001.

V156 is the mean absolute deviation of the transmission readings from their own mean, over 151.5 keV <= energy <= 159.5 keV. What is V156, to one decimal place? 17.0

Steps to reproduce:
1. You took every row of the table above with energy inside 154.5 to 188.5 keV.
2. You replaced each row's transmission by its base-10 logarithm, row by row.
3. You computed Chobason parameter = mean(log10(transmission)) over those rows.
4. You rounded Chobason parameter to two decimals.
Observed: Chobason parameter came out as 2.56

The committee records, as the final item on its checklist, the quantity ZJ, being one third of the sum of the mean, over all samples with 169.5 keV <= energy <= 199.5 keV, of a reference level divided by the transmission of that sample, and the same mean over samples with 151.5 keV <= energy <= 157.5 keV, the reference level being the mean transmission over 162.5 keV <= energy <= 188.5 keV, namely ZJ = 0.693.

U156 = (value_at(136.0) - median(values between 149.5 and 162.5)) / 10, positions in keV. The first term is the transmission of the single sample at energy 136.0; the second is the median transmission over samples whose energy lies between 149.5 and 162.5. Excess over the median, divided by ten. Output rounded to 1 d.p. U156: -2.5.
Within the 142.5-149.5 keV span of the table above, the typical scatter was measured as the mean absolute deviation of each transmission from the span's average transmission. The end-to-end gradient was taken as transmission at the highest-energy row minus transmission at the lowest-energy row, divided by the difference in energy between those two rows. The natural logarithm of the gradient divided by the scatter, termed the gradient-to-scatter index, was -1.4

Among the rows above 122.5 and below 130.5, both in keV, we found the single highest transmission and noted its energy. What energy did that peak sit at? 130.0 keV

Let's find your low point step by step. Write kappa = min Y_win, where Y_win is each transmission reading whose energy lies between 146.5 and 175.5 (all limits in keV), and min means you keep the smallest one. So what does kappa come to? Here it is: 318.3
